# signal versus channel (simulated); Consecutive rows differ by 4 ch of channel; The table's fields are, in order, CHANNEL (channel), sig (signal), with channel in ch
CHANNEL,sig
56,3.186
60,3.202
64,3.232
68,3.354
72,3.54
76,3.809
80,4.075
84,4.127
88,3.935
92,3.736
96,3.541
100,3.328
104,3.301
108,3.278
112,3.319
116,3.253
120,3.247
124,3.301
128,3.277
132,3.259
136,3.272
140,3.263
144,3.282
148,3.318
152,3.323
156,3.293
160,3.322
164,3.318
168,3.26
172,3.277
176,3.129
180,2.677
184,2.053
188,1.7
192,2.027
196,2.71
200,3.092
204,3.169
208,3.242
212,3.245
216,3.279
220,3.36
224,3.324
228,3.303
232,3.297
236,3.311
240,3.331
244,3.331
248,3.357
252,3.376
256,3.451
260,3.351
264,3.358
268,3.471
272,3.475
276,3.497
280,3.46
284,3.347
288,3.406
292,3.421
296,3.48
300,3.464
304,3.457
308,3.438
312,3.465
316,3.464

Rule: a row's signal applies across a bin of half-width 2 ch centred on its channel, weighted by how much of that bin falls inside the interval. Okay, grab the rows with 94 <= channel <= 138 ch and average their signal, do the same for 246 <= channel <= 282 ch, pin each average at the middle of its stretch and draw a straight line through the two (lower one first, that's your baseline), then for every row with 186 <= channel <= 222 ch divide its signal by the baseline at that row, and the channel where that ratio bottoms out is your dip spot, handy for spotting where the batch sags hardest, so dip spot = 188 ch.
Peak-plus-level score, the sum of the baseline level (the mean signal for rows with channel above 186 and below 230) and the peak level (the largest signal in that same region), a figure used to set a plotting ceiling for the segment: 6.31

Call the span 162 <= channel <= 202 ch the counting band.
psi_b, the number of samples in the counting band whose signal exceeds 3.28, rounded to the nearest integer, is 1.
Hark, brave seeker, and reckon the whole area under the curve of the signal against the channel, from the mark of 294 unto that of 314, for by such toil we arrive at 69.2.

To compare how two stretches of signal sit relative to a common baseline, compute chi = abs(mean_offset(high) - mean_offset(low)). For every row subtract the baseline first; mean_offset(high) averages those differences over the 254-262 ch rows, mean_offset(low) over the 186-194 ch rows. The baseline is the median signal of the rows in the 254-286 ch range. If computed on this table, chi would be 1.5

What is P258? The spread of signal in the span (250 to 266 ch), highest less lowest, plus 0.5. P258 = 0.60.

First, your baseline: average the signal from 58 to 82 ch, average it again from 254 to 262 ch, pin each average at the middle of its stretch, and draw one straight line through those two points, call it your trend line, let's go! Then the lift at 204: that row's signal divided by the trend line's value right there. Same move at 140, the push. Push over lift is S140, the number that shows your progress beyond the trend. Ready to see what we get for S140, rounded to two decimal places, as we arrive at 1.02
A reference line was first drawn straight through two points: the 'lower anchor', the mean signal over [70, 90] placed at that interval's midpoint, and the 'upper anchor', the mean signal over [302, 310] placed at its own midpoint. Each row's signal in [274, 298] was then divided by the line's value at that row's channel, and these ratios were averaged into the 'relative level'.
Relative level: 0.99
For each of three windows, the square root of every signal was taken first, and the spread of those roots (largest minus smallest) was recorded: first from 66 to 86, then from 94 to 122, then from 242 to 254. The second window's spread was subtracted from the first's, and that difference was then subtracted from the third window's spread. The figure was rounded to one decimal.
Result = -0.1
